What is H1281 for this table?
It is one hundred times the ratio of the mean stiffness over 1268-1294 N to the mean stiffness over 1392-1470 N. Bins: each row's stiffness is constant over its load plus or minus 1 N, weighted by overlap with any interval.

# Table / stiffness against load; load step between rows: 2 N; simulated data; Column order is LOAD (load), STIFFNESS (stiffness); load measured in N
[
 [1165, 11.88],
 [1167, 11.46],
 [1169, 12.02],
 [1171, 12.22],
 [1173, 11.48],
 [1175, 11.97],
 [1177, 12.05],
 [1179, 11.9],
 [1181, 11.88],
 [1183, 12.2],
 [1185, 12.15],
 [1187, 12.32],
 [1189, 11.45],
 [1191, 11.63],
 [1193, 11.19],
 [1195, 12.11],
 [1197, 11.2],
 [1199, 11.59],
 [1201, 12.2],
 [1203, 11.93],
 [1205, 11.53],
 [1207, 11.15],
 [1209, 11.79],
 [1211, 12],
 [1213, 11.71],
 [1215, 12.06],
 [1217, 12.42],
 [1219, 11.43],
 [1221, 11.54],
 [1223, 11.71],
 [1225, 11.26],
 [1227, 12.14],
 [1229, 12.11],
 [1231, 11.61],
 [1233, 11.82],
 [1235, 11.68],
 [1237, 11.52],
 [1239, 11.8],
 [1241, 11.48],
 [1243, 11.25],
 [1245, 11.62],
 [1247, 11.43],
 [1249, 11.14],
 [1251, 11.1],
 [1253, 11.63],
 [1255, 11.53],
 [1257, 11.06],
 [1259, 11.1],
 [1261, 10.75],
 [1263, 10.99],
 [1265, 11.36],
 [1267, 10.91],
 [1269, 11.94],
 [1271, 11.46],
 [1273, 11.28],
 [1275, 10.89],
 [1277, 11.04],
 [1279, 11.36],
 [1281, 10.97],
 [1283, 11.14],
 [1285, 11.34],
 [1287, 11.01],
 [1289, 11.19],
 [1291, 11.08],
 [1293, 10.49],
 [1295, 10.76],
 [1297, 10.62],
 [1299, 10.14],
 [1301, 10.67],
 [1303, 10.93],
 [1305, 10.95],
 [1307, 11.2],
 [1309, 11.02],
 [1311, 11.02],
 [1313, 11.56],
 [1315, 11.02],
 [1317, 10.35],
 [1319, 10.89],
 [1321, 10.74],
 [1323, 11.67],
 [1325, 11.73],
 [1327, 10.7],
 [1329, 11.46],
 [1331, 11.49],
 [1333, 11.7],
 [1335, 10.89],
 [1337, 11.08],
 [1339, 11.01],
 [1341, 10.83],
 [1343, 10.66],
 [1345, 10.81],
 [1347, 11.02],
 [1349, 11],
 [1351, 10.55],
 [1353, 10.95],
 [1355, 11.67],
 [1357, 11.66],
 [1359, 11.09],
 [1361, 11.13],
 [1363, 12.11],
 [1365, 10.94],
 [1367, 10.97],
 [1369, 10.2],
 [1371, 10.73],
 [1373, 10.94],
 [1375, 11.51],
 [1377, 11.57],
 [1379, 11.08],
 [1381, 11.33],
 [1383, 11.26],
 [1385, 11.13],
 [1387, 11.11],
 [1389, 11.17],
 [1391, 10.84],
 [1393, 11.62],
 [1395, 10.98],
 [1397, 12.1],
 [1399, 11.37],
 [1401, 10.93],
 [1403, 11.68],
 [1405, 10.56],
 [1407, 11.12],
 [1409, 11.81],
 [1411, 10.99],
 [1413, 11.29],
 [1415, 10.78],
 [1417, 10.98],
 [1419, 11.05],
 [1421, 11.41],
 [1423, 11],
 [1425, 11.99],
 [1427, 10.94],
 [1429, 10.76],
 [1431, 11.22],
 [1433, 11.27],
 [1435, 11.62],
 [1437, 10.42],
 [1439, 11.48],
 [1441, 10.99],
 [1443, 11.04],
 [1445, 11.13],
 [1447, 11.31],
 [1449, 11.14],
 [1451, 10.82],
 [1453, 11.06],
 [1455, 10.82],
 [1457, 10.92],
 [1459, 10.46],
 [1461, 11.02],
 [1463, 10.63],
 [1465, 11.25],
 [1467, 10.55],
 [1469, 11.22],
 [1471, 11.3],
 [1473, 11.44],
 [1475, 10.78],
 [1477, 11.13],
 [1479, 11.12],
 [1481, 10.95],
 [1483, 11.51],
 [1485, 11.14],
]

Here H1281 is 100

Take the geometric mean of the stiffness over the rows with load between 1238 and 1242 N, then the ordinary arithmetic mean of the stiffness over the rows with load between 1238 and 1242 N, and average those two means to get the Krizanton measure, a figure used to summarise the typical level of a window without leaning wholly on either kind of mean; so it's 11.64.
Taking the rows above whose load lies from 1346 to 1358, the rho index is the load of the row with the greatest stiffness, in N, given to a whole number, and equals 1355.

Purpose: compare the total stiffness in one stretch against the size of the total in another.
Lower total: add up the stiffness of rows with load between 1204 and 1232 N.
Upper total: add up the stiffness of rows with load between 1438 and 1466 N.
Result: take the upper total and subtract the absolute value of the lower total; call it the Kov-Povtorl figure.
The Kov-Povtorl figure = -10.4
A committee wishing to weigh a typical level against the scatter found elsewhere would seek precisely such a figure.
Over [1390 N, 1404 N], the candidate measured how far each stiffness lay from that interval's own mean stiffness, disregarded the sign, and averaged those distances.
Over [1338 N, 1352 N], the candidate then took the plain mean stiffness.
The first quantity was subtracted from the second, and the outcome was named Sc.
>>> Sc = 10.5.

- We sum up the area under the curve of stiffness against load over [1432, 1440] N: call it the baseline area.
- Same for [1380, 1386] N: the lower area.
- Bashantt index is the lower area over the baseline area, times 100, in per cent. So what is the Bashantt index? 75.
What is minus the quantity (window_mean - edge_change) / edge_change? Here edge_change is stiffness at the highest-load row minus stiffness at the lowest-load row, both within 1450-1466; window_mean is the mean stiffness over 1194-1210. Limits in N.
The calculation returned -26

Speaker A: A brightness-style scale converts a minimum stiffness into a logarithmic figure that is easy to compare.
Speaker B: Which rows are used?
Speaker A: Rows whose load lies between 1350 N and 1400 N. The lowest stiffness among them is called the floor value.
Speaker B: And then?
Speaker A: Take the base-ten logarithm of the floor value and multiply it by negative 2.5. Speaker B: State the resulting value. -2.52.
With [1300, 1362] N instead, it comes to -2.54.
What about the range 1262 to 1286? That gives -2.59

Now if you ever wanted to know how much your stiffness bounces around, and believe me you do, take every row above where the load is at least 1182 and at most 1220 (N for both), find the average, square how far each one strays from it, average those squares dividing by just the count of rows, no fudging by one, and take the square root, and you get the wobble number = 0.39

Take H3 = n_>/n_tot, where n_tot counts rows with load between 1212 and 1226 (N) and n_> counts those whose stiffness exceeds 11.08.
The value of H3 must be 1.0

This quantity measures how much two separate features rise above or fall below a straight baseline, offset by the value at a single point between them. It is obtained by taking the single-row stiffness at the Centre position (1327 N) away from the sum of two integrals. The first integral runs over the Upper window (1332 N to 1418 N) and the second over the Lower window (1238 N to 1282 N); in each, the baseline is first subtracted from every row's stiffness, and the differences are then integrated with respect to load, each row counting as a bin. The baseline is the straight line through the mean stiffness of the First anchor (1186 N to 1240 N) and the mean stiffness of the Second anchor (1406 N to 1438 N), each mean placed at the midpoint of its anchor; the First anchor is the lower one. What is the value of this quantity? -38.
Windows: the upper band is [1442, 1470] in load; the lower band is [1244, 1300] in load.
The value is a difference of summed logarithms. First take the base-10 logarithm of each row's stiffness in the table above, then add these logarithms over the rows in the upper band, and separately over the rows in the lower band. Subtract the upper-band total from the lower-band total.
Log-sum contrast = 15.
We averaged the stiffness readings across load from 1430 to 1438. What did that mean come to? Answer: 11.1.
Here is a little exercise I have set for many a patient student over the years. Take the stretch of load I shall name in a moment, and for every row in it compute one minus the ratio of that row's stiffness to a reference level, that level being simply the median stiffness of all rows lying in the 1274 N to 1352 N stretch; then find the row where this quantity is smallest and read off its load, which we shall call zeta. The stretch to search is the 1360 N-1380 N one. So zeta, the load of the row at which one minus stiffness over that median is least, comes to 1363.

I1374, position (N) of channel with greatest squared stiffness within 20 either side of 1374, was 1363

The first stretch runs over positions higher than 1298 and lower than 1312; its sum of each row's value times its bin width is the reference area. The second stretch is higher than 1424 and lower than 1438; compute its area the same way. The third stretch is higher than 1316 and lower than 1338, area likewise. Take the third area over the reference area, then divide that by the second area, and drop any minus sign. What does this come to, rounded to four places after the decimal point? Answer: 0.0103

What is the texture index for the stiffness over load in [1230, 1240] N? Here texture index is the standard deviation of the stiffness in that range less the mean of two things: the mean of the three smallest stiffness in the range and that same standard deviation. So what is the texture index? -5.74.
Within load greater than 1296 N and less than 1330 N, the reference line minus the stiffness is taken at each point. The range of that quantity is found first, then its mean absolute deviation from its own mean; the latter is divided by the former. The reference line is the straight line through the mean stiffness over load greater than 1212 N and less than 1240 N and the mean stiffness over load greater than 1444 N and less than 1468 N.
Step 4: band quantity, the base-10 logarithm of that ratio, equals -0.69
